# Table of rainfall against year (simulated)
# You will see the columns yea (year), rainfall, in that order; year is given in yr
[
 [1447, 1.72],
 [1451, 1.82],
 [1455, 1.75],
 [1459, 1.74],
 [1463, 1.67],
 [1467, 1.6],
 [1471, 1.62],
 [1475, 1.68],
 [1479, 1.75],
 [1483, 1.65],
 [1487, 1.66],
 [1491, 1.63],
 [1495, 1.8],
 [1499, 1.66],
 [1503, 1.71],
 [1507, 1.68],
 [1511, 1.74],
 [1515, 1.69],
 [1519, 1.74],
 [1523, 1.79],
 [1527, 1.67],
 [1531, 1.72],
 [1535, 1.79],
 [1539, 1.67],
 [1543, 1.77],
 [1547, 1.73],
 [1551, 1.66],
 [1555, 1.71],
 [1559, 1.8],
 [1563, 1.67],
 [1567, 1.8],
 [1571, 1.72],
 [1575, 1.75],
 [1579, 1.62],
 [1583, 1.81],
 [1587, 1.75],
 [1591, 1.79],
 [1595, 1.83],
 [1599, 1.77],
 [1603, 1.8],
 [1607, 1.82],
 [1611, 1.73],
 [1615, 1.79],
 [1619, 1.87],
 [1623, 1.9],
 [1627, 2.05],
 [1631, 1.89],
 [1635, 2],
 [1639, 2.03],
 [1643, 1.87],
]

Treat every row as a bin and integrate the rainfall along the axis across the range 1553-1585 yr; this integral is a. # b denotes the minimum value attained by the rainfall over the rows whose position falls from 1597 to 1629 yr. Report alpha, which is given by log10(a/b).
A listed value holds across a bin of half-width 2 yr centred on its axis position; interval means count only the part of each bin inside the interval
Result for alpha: 1.51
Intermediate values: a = 55.5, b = 1.73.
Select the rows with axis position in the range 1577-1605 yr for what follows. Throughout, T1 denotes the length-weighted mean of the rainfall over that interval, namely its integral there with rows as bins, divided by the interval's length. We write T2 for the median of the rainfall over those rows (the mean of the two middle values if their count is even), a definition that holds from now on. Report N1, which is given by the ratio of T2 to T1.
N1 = 1.01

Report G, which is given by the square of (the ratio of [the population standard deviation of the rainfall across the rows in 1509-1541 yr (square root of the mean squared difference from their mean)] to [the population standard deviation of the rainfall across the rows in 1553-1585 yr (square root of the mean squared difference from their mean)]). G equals 0.50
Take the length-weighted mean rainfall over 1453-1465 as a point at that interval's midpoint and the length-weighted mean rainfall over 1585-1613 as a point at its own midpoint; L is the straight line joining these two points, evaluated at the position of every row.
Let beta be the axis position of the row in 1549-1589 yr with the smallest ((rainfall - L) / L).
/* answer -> 1579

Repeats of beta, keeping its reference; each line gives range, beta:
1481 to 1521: 1491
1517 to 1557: 1551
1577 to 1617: 1579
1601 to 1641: 1611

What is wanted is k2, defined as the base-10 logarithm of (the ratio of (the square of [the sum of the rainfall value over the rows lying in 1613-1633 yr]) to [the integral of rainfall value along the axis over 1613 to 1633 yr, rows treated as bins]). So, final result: 0.376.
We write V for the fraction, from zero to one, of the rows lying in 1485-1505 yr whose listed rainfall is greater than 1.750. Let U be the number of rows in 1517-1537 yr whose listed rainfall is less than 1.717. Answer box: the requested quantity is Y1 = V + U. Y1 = 1.2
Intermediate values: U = 1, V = 0.20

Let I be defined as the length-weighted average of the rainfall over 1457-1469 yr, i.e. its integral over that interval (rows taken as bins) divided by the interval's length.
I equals 1.67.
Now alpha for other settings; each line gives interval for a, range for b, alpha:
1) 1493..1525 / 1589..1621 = 1.50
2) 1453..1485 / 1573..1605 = 1.52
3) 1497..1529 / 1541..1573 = 1.52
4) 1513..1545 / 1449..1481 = 1.54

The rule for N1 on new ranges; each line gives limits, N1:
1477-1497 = 0.98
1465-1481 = 0.99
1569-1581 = 1.01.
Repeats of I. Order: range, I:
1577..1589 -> 1.73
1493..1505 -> 1.72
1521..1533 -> 1.73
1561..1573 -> 1.73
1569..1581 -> 1.70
